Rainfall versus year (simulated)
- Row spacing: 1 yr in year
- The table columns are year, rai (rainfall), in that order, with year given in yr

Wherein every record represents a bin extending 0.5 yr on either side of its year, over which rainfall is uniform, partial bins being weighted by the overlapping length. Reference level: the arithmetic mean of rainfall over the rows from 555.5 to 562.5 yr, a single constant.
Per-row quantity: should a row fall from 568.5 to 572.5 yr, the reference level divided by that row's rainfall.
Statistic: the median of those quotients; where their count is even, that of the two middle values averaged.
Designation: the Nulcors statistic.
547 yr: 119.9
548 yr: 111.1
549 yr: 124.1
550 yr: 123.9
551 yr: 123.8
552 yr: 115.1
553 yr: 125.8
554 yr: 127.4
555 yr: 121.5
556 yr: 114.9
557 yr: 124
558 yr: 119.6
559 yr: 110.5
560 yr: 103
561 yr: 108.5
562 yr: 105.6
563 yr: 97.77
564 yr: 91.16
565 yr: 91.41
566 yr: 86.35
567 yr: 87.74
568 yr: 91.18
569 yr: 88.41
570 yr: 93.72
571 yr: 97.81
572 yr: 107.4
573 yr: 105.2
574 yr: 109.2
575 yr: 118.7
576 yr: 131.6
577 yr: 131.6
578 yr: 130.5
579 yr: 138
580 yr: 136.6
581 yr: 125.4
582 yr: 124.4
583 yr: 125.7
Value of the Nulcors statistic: 1.17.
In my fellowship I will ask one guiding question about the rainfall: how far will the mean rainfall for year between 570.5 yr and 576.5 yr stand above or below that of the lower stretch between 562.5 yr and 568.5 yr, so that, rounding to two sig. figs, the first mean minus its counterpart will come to 21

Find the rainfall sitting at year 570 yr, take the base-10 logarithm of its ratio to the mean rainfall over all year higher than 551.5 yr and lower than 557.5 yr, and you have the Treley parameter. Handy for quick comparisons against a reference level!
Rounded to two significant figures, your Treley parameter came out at -0.11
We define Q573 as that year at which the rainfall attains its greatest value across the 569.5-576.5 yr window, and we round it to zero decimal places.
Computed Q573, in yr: 576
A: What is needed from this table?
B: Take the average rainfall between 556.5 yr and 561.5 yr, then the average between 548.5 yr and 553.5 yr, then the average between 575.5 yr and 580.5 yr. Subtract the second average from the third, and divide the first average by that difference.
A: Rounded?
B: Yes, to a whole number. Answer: 10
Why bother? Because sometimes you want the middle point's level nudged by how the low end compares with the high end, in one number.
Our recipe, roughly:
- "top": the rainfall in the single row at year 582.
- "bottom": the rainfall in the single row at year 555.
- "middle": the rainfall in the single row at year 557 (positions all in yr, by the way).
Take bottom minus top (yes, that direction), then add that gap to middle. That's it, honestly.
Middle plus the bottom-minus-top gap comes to 121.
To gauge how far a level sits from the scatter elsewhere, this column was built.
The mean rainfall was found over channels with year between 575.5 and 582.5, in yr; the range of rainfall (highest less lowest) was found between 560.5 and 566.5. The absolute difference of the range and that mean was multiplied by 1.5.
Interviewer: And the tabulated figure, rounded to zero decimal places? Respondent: 164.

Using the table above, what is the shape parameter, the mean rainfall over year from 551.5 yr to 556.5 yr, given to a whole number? 121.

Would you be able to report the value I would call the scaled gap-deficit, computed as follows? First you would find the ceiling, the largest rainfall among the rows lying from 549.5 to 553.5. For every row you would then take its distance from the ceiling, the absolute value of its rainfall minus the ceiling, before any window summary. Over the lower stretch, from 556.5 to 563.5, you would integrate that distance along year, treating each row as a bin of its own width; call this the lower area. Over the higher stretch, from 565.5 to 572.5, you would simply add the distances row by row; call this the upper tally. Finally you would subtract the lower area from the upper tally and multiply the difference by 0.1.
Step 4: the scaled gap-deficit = 12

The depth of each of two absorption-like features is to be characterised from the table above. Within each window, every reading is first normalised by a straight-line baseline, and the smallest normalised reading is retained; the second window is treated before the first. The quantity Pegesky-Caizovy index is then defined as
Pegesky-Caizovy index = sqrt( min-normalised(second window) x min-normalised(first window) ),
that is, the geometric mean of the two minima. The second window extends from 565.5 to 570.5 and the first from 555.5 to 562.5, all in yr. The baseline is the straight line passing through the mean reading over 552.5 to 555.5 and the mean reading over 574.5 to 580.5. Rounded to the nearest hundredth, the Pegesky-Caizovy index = 0.74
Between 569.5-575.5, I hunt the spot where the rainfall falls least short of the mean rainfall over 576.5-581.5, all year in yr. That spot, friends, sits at 575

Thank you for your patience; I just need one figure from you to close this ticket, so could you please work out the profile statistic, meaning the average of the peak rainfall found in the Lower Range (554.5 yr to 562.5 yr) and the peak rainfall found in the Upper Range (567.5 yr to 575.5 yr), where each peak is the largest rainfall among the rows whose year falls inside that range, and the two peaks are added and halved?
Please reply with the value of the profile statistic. 121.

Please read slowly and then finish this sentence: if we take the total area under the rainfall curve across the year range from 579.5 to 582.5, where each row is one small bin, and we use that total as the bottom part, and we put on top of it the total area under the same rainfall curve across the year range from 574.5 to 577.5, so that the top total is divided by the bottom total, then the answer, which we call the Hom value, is 0.99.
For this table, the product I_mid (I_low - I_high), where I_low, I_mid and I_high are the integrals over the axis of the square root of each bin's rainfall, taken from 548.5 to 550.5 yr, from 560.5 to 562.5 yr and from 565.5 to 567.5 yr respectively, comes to 75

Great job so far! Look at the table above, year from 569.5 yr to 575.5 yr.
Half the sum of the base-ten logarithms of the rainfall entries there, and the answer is 6.06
